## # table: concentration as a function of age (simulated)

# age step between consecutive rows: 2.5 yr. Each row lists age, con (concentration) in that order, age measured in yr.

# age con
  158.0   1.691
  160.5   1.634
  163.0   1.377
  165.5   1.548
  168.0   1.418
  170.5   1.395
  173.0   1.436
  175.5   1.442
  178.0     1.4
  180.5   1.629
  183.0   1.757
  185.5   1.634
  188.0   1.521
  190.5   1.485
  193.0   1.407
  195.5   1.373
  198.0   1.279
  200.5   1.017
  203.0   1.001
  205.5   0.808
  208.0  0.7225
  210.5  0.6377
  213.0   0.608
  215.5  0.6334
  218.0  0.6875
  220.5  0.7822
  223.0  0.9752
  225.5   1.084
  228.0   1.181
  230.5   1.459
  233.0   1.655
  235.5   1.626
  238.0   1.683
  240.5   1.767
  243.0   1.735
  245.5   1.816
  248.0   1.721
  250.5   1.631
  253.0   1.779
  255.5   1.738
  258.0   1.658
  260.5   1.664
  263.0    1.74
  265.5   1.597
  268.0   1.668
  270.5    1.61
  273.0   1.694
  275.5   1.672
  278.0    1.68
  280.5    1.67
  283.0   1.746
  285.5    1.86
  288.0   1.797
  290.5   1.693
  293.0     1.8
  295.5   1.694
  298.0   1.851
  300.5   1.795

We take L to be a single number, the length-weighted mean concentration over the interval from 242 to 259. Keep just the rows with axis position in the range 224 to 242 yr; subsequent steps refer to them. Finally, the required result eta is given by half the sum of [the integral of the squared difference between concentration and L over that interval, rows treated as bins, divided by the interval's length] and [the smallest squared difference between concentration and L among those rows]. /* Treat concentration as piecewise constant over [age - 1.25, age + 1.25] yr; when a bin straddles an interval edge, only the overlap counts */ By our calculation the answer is 0.06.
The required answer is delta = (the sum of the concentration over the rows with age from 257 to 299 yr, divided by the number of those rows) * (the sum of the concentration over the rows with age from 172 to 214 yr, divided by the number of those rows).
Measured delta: 2.1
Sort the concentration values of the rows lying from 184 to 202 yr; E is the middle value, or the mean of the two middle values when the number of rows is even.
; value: 1.41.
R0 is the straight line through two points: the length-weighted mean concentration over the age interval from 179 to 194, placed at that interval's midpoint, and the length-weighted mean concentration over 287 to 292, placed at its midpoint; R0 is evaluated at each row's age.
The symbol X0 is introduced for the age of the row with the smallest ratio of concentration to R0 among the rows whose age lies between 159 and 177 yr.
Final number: 163.0 yr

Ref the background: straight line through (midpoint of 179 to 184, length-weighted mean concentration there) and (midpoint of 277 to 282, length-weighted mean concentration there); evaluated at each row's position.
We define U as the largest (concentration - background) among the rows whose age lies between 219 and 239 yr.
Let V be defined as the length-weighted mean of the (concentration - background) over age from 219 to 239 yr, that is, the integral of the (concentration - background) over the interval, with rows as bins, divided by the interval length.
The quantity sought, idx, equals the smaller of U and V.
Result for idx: -0.38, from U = 0.01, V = -0.38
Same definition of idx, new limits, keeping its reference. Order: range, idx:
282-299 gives 0.10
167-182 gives -0.22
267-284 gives 0.00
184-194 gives -0.15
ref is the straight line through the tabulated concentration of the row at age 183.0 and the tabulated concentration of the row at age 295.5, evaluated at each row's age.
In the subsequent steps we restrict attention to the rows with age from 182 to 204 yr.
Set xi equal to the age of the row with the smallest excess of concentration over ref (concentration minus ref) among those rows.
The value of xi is 203.0 yr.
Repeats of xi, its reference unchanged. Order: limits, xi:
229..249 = 230.5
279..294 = 280.5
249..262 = 250.5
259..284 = 265.5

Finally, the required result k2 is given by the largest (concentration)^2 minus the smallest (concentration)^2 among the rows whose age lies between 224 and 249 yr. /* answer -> 2.12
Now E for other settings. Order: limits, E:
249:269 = 1.67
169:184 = 1.44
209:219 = 0.64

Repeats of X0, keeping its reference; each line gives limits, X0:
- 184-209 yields 208.0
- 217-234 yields 218.0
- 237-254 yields 250.5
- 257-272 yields 265.5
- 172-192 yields 178.0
